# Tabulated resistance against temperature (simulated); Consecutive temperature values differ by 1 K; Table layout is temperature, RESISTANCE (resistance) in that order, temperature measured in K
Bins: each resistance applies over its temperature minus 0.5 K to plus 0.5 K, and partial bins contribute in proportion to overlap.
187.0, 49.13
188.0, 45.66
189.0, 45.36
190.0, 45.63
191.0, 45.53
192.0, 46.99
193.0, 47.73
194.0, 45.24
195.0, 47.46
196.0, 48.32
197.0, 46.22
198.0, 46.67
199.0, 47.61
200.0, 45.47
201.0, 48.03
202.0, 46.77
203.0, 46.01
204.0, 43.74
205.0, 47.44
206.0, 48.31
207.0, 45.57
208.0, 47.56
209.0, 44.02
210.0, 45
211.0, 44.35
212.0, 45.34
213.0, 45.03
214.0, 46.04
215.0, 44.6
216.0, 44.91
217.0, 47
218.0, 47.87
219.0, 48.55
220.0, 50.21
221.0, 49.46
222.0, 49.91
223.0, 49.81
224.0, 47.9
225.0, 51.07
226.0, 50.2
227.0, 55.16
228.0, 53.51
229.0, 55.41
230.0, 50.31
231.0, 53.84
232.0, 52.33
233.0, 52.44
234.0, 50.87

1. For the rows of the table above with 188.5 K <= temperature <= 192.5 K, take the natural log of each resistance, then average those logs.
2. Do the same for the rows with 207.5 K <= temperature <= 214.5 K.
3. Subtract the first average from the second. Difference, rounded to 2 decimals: -0.01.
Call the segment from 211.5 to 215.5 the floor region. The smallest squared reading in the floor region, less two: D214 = 1987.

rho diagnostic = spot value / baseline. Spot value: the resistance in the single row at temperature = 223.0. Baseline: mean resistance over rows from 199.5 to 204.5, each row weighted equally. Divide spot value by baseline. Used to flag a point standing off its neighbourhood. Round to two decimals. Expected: 1.08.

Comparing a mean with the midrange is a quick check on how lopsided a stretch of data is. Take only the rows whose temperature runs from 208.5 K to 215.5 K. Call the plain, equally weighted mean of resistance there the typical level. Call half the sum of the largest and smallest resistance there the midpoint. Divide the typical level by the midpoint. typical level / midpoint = 1.00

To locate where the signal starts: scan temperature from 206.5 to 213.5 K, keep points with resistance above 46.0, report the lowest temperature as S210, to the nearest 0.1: 208.0 K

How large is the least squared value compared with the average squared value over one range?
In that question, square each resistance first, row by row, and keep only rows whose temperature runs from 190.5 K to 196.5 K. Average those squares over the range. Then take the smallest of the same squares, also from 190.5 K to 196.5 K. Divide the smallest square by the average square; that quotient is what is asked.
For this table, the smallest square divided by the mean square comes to 0.93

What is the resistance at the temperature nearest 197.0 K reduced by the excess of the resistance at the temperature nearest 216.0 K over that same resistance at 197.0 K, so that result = 47.5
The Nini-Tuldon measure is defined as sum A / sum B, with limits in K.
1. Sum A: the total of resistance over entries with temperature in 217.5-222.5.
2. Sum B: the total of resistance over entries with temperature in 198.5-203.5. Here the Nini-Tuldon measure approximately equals 1.05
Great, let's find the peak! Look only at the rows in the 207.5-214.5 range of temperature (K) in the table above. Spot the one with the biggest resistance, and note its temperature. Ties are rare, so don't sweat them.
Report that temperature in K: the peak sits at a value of 208.0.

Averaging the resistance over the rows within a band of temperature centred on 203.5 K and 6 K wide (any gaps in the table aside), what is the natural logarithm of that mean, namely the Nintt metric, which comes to 3.84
